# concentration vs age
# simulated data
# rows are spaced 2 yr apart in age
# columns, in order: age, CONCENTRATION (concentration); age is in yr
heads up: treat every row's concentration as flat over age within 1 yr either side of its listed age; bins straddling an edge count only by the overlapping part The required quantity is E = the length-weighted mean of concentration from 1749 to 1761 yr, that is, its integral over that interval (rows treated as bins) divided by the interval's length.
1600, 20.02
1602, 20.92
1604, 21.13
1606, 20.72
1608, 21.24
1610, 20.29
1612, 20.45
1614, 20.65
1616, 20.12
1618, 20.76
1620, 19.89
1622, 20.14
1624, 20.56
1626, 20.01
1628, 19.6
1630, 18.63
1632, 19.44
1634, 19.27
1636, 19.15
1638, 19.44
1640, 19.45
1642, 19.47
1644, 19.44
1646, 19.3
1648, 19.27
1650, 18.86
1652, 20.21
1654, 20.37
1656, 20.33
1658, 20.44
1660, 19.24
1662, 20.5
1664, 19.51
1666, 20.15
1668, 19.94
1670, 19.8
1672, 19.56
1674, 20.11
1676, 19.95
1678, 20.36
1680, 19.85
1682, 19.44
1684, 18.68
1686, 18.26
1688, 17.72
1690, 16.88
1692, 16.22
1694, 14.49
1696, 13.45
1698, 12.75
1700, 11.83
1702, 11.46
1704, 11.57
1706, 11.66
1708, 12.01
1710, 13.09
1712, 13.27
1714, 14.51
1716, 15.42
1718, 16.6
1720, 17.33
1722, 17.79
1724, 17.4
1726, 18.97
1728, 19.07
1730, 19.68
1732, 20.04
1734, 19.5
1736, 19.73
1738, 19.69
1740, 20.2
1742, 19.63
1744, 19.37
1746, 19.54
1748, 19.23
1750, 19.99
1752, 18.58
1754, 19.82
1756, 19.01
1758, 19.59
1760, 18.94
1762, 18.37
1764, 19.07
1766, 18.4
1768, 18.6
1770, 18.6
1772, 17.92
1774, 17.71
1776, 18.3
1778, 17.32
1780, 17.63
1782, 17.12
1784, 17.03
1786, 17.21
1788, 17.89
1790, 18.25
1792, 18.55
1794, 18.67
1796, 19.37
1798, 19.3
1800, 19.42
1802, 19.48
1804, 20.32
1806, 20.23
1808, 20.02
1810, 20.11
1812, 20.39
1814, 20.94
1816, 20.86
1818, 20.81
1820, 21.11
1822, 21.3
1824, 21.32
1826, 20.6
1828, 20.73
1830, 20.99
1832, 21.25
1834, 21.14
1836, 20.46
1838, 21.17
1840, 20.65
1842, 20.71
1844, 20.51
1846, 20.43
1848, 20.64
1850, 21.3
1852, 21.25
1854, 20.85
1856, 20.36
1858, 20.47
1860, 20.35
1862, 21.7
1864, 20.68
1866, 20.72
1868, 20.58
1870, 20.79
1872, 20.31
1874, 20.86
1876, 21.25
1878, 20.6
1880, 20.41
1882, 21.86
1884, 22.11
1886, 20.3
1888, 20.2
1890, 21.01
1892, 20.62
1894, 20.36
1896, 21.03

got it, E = 19.3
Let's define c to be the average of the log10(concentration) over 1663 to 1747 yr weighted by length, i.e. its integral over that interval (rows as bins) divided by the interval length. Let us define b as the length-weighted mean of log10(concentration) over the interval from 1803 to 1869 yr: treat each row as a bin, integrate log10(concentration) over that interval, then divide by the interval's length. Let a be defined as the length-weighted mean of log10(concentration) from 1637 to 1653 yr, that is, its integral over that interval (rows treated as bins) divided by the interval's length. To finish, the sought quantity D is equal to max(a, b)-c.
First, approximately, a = 1.29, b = 1.32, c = 1.23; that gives 0.09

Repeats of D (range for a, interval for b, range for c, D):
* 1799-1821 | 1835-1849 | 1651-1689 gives 0.02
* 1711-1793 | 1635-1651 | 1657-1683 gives -0.01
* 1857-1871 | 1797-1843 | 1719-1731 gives 0.05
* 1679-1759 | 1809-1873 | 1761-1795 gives 0.06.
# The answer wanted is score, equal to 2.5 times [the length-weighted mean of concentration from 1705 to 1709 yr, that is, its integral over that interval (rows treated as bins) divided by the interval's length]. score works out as 30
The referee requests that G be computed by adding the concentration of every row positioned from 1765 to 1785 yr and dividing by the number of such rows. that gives 17.9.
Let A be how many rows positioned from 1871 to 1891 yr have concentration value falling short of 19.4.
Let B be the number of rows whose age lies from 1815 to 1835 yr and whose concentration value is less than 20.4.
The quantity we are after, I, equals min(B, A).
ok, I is 0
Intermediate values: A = 0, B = 0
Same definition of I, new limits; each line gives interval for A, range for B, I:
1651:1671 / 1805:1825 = 1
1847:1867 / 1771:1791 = 0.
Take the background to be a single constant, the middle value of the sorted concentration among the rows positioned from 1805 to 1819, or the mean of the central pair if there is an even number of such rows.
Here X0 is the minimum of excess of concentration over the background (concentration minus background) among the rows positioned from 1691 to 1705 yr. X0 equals -8.9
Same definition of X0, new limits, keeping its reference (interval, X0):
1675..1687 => -2.1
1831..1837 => 0.1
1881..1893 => -0.2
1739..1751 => -1.2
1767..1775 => -2.7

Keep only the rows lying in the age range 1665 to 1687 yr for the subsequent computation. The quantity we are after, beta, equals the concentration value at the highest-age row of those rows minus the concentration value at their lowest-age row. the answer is -1.9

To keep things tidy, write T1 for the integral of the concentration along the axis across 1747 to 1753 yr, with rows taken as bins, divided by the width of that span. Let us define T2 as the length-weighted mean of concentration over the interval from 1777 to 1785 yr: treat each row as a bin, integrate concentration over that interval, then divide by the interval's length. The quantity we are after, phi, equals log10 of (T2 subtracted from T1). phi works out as 0.30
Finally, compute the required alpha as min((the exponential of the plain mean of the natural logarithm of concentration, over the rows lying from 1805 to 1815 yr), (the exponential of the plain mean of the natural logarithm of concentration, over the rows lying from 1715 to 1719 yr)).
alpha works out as 16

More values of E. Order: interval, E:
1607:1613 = 20.7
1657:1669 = 20.0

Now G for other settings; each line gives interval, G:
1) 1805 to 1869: 20.8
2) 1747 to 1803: 18.5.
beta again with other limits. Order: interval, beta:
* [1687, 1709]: -5.7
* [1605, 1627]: -0.7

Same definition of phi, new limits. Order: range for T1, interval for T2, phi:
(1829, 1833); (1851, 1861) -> -0.33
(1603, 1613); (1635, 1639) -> 0.17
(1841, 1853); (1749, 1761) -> 0.17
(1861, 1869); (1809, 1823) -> -0.88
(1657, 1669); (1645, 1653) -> -0.26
